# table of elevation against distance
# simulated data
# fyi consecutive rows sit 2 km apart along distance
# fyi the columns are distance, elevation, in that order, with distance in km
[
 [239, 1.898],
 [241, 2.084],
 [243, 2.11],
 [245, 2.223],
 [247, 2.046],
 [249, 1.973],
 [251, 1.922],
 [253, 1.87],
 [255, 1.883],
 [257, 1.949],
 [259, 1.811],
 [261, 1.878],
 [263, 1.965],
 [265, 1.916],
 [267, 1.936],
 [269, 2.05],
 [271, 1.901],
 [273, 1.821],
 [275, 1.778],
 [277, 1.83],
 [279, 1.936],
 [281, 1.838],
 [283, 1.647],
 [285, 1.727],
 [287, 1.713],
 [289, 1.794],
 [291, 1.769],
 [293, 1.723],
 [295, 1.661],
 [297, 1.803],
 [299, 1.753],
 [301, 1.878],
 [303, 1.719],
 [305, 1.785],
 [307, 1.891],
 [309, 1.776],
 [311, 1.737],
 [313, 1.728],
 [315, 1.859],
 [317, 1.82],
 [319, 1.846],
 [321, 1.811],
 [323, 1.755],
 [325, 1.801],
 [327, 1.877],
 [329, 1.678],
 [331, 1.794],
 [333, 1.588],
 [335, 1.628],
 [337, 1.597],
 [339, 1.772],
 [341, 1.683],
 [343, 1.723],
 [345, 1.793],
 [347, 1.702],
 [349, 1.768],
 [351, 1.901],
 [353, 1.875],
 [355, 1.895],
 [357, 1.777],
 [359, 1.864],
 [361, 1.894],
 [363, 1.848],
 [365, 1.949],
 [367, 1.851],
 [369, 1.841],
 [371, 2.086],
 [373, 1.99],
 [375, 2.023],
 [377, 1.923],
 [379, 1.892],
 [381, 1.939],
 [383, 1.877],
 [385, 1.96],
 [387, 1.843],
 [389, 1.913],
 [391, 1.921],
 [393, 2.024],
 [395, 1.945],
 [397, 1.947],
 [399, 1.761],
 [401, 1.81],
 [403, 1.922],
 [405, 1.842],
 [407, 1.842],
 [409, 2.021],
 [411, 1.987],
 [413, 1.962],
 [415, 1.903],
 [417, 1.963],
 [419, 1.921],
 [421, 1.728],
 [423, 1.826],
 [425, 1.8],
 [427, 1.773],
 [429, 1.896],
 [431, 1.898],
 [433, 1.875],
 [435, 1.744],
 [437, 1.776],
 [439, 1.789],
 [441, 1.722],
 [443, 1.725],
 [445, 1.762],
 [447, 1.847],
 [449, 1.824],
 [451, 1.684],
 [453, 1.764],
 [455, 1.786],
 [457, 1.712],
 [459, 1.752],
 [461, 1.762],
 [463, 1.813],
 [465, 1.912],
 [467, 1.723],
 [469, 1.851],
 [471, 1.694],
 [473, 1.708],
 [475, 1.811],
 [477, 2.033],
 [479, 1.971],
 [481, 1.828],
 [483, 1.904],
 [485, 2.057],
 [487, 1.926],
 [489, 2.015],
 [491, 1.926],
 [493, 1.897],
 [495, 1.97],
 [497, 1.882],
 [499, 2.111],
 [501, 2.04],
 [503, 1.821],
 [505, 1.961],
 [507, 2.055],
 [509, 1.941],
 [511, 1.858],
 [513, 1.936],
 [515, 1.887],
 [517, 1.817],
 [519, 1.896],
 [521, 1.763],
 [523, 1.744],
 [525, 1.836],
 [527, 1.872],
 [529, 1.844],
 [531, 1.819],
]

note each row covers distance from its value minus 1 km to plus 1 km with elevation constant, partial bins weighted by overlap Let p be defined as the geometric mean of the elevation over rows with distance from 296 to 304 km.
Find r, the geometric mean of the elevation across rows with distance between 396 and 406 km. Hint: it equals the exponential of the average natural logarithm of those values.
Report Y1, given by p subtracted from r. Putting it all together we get 0.07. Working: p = 1.79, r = 1.86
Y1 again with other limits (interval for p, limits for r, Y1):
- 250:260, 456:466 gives -0.10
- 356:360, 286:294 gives -0.07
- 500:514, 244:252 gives 0.09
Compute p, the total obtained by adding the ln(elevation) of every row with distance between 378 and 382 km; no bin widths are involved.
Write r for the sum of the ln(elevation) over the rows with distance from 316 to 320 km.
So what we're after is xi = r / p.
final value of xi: 0.93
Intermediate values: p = 1.30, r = 1.21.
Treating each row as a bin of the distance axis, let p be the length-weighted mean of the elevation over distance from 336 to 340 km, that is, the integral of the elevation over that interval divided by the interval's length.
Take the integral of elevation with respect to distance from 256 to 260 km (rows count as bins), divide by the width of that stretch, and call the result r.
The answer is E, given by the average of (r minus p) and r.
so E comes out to 1.04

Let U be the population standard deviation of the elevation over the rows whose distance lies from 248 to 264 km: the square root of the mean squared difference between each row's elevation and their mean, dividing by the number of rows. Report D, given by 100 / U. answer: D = 1920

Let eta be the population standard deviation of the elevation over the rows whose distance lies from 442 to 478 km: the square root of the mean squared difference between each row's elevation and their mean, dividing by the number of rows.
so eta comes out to 0.085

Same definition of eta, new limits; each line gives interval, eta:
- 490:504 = 0.092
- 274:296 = 0.080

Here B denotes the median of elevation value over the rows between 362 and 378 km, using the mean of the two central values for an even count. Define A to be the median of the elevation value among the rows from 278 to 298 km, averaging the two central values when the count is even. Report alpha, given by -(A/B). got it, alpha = -0.90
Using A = 1.75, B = 1.94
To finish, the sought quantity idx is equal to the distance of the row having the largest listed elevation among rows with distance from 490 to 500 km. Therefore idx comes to 499 km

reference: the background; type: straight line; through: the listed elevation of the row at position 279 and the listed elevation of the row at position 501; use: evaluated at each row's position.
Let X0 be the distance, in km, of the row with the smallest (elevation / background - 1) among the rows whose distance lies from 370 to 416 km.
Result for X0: 399 km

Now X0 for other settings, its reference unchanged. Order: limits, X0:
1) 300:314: 303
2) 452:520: 471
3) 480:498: 481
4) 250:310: 283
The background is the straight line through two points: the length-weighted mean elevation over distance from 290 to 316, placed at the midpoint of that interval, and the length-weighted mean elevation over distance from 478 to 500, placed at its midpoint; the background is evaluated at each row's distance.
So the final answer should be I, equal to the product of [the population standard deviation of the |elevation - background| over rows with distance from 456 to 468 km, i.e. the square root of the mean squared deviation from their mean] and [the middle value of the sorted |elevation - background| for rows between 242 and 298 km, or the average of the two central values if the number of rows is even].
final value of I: 0.0095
